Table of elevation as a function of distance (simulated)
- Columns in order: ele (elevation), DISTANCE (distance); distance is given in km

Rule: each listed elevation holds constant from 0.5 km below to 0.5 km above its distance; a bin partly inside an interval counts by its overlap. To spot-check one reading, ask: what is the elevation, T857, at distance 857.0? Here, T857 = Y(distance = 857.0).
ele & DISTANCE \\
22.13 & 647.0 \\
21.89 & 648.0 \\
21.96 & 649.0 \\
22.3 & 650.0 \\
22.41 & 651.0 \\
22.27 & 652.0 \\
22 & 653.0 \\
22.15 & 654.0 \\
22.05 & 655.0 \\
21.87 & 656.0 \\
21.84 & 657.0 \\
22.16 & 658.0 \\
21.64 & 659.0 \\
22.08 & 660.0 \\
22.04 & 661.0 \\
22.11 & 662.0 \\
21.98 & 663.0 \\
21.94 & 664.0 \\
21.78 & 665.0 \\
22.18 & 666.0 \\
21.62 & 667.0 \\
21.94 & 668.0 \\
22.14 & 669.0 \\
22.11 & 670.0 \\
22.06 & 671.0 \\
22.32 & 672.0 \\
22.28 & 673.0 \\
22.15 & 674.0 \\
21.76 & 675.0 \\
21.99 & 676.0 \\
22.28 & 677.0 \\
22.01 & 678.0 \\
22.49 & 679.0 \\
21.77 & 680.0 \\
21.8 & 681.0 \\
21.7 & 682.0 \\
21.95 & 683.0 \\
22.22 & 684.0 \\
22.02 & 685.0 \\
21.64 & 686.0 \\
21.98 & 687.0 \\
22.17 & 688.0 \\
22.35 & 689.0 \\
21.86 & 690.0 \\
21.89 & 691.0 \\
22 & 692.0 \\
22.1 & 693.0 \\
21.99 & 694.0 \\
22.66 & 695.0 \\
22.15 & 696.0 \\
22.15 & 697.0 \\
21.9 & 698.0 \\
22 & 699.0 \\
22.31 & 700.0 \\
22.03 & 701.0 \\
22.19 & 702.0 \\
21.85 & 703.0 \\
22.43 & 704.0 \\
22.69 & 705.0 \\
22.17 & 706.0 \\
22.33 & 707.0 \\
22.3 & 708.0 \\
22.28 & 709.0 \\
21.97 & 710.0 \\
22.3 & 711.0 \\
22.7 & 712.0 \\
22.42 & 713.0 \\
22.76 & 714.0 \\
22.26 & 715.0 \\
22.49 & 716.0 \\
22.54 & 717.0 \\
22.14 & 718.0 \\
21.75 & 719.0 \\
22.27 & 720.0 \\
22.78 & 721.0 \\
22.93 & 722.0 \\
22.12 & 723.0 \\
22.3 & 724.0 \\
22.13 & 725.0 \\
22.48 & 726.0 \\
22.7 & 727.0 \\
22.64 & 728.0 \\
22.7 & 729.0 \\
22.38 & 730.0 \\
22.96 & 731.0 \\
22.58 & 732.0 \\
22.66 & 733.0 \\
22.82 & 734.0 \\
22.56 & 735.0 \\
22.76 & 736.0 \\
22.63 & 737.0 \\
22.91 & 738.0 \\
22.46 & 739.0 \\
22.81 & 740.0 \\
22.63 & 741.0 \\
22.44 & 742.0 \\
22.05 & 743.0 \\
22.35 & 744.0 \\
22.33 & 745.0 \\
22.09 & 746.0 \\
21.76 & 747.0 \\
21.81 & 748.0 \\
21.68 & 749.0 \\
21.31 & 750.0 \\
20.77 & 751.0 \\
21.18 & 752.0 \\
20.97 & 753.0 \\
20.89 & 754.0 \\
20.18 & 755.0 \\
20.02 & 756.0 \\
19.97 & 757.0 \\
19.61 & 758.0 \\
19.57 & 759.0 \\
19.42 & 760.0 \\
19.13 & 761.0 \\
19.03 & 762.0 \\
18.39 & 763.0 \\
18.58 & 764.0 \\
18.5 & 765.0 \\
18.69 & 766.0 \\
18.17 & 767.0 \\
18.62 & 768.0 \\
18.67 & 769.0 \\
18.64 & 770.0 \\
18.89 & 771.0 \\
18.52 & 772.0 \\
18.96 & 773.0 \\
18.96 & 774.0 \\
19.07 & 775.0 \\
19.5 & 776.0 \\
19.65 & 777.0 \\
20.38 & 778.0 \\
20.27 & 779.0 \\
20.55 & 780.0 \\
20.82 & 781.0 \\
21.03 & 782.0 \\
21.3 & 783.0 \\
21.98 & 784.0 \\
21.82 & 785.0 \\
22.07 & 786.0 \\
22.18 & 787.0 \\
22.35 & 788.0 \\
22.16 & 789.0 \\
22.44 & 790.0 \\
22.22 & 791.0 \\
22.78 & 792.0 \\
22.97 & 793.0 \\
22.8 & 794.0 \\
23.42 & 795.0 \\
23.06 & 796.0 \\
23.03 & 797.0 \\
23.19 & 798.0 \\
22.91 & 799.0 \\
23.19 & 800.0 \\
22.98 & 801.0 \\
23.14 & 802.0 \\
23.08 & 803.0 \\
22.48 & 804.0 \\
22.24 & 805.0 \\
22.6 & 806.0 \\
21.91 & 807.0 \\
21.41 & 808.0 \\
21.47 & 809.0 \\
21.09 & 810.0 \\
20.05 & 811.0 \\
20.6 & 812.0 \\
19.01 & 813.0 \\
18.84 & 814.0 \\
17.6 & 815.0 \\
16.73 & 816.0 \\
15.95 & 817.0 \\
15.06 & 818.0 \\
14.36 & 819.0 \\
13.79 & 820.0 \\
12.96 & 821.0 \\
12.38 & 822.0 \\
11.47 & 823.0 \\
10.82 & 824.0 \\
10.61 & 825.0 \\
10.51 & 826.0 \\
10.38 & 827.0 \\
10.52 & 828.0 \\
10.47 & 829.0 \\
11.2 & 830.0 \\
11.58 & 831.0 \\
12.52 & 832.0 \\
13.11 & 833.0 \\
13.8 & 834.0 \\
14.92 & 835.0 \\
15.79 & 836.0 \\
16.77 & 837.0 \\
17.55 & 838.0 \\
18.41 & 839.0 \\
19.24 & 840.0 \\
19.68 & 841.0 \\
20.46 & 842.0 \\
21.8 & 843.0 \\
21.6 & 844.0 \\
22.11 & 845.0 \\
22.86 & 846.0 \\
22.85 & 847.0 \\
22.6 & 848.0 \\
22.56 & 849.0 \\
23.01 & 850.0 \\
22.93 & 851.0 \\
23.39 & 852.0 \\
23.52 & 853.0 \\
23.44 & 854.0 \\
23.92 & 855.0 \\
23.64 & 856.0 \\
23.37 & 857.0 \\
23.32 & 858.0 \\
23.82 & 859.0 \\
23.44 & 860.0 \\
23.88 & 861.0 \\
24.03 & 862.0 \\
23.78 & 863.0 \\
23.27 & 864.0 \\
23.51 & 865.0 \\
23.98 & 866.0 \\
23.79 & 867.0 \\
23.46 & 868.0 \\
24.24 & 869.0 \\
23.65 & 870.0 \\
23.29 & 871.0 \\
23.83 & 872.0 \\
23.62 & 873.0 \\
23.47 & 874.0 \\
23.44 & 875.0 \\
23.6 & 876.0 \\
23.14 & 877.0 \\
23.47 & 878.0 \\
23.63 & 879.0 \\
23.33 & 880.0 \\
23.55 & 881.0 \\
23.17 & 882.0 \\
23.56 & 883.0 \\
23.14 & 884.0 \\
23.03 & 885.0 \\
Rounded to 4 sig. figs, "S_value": 23.37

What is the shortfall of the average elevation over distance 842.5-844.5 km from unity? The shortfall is -20.7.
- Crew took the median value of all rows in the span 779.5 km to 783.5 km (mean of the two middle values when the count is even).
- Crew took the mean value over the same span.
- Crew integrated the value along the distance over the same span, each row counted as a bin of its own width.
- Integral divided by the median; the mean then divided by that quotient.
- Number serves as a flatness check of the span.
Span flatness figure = 5.23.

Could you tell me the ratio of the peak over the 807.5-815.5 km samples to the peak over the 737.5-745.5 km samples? 0.94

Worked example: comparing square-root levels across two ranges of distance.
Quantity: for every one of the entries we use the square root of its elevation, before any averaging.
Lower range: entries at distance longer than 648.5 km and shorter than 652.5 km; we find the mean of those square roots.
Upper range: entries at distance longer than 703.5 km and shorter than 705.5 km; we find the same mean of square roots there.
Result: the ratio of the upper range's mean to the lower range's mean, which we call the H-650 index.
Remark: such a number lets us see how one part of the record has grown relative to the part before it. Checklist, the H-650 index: 1.01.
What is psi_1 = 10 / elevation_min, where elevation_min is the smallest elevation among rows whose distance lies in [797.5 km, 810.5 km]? 0.47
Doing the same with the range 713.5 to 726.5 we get 0.46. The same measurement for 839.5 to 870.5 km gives 0.52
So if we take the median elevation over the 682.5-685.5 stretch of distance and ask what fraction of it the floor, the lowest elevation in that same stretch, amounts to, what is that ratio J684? 0.997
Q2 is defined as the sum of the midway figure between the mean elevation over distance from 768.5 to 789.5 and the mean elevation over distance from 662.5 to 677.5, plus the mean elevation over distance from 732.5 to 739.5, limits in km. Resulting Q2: 43.9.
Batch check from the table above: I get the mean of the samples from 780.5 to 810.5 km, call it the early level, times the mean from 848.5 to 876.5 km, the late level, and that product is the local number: 526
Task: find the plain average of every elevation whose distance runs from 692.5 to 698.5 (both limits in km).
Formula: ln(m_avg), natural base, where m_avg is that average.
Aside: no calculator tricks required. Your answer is 3.10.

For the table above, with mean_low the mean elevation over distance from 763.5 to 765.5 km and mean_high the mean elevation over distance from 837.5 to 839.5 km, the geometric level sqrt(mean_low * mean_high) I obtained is 18.3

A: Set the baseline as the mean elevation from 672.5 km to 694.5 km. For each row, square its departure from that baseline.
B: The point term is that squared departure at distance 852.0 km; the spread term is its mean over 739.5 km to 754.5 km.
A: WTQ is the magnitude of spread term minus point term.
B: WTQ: 1.4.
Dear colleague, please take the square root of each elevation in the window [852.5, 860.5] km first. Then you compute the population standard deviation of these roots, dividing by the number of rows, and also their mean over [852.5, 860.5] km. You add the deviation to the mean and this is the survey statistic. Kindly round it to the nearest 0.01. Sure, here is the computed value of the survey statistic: 4.87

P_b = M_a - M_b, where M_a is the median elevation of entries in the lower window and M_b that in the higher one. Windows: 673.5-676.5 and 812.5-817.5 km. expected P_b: 4.4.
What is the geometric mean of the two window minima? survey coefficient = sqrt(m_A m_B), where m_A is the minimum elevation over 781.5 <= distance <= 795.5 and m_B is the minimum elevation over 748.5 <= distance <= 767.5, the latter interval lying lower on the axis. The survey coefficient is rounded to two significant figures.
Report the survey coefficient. 20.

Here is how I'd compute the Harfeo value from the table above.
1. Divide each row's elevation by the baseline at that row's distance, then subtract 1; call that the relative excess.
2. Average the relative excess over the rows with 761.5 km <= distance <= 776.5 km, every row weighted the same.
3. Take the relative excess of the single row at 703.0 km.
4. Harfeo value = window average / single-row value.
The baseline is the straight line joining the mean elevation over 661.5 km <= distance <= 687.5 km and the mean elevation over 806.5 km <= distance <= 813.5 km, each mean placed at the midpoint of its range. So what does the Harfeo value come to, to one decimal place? -25.4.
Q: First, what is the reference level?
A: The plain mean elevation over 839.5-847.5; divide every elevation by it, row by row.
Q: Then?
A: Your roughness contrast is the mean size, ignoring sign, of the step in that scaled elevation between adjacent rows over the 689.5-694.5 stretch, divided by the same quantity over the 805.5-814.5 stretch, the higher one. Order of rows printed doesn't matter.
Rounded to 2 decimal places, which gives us 0.14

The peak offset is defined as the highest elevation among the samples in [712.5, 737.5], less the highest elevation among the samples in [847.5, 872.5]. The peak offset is -1.3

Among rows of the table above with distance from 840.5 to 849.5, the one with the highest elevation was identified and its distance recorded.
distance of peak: 846.0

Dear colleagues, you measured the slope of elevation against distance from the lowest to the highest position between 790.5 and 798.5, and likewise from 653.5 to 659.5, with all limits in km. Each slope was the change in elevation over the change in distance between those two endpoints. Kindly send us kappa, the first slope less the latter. 0.24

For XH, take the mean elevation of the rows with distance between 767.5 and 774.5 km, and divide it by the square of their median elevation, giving 0.054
